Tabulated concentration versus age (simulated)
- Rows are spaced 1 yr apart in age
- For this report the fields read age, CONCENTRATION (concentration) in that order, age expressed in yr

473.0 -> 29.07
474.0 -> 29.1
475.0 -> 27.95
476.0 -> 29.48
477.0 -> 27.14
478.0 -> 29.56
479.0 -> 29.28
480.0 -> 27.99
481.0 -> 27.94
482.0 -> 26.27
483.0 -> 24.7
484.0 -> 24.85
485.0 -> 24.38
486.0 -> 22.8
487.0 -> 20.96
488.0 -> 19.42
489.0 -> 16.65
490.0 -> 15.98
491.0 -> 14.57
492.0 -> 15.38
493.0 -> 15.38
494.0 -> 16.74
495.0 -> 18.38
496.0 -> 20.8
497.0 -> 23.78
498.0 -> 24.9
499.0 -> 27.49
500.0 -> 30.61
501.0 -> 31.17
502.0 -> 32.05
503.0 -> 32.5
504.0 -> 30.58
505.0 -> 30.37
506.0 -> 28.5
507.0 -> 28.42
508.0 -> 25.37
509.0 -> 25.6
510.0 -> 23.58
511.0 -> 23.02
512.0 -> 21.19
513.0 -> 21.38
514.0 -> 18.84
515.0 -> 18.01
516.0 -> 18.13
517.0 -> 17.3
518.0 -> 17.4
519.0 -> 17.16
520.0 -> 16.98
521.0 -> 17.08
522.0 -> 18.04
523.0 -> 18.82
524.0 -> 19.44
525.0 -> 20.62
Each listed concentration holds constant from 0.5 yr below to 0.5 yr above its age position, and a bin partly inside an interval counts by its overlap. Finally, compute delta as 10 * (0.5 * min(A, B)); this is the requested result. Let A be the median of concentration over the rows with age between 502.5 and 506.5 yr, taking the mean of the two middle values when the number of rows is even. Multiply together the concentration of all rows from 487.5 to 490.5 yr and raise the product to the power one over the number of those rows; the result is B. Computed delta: 86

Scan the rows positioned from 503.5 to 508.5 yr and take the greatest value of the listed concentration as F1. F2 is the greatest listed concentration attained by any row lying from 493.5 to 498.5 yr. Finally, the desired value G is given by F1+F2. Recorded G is 55.5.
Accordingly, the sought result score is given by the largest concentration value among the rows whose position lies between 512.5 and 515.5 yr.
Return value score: 21.38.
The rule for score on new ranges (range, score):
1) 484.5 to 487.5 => 24.38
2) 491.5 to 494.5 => 16.74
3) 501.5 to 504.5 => 32.5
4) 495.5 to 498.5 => 24.9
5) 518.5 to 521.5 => 17.16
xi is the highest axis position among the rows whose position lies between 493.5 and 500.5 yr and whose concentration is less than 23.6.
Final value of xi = 496.0 yr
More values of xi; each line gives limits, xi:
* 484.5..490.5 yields 490.0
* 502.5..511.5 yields 511.0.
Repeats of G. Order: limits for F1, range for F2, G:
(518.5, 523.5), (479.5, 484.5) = 46.8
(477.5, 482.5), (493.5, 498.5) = 54.5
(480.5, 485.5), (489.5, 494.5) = 44.7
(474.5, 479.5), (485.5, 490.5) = 52.4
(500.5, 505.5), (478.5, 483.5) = 61.8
